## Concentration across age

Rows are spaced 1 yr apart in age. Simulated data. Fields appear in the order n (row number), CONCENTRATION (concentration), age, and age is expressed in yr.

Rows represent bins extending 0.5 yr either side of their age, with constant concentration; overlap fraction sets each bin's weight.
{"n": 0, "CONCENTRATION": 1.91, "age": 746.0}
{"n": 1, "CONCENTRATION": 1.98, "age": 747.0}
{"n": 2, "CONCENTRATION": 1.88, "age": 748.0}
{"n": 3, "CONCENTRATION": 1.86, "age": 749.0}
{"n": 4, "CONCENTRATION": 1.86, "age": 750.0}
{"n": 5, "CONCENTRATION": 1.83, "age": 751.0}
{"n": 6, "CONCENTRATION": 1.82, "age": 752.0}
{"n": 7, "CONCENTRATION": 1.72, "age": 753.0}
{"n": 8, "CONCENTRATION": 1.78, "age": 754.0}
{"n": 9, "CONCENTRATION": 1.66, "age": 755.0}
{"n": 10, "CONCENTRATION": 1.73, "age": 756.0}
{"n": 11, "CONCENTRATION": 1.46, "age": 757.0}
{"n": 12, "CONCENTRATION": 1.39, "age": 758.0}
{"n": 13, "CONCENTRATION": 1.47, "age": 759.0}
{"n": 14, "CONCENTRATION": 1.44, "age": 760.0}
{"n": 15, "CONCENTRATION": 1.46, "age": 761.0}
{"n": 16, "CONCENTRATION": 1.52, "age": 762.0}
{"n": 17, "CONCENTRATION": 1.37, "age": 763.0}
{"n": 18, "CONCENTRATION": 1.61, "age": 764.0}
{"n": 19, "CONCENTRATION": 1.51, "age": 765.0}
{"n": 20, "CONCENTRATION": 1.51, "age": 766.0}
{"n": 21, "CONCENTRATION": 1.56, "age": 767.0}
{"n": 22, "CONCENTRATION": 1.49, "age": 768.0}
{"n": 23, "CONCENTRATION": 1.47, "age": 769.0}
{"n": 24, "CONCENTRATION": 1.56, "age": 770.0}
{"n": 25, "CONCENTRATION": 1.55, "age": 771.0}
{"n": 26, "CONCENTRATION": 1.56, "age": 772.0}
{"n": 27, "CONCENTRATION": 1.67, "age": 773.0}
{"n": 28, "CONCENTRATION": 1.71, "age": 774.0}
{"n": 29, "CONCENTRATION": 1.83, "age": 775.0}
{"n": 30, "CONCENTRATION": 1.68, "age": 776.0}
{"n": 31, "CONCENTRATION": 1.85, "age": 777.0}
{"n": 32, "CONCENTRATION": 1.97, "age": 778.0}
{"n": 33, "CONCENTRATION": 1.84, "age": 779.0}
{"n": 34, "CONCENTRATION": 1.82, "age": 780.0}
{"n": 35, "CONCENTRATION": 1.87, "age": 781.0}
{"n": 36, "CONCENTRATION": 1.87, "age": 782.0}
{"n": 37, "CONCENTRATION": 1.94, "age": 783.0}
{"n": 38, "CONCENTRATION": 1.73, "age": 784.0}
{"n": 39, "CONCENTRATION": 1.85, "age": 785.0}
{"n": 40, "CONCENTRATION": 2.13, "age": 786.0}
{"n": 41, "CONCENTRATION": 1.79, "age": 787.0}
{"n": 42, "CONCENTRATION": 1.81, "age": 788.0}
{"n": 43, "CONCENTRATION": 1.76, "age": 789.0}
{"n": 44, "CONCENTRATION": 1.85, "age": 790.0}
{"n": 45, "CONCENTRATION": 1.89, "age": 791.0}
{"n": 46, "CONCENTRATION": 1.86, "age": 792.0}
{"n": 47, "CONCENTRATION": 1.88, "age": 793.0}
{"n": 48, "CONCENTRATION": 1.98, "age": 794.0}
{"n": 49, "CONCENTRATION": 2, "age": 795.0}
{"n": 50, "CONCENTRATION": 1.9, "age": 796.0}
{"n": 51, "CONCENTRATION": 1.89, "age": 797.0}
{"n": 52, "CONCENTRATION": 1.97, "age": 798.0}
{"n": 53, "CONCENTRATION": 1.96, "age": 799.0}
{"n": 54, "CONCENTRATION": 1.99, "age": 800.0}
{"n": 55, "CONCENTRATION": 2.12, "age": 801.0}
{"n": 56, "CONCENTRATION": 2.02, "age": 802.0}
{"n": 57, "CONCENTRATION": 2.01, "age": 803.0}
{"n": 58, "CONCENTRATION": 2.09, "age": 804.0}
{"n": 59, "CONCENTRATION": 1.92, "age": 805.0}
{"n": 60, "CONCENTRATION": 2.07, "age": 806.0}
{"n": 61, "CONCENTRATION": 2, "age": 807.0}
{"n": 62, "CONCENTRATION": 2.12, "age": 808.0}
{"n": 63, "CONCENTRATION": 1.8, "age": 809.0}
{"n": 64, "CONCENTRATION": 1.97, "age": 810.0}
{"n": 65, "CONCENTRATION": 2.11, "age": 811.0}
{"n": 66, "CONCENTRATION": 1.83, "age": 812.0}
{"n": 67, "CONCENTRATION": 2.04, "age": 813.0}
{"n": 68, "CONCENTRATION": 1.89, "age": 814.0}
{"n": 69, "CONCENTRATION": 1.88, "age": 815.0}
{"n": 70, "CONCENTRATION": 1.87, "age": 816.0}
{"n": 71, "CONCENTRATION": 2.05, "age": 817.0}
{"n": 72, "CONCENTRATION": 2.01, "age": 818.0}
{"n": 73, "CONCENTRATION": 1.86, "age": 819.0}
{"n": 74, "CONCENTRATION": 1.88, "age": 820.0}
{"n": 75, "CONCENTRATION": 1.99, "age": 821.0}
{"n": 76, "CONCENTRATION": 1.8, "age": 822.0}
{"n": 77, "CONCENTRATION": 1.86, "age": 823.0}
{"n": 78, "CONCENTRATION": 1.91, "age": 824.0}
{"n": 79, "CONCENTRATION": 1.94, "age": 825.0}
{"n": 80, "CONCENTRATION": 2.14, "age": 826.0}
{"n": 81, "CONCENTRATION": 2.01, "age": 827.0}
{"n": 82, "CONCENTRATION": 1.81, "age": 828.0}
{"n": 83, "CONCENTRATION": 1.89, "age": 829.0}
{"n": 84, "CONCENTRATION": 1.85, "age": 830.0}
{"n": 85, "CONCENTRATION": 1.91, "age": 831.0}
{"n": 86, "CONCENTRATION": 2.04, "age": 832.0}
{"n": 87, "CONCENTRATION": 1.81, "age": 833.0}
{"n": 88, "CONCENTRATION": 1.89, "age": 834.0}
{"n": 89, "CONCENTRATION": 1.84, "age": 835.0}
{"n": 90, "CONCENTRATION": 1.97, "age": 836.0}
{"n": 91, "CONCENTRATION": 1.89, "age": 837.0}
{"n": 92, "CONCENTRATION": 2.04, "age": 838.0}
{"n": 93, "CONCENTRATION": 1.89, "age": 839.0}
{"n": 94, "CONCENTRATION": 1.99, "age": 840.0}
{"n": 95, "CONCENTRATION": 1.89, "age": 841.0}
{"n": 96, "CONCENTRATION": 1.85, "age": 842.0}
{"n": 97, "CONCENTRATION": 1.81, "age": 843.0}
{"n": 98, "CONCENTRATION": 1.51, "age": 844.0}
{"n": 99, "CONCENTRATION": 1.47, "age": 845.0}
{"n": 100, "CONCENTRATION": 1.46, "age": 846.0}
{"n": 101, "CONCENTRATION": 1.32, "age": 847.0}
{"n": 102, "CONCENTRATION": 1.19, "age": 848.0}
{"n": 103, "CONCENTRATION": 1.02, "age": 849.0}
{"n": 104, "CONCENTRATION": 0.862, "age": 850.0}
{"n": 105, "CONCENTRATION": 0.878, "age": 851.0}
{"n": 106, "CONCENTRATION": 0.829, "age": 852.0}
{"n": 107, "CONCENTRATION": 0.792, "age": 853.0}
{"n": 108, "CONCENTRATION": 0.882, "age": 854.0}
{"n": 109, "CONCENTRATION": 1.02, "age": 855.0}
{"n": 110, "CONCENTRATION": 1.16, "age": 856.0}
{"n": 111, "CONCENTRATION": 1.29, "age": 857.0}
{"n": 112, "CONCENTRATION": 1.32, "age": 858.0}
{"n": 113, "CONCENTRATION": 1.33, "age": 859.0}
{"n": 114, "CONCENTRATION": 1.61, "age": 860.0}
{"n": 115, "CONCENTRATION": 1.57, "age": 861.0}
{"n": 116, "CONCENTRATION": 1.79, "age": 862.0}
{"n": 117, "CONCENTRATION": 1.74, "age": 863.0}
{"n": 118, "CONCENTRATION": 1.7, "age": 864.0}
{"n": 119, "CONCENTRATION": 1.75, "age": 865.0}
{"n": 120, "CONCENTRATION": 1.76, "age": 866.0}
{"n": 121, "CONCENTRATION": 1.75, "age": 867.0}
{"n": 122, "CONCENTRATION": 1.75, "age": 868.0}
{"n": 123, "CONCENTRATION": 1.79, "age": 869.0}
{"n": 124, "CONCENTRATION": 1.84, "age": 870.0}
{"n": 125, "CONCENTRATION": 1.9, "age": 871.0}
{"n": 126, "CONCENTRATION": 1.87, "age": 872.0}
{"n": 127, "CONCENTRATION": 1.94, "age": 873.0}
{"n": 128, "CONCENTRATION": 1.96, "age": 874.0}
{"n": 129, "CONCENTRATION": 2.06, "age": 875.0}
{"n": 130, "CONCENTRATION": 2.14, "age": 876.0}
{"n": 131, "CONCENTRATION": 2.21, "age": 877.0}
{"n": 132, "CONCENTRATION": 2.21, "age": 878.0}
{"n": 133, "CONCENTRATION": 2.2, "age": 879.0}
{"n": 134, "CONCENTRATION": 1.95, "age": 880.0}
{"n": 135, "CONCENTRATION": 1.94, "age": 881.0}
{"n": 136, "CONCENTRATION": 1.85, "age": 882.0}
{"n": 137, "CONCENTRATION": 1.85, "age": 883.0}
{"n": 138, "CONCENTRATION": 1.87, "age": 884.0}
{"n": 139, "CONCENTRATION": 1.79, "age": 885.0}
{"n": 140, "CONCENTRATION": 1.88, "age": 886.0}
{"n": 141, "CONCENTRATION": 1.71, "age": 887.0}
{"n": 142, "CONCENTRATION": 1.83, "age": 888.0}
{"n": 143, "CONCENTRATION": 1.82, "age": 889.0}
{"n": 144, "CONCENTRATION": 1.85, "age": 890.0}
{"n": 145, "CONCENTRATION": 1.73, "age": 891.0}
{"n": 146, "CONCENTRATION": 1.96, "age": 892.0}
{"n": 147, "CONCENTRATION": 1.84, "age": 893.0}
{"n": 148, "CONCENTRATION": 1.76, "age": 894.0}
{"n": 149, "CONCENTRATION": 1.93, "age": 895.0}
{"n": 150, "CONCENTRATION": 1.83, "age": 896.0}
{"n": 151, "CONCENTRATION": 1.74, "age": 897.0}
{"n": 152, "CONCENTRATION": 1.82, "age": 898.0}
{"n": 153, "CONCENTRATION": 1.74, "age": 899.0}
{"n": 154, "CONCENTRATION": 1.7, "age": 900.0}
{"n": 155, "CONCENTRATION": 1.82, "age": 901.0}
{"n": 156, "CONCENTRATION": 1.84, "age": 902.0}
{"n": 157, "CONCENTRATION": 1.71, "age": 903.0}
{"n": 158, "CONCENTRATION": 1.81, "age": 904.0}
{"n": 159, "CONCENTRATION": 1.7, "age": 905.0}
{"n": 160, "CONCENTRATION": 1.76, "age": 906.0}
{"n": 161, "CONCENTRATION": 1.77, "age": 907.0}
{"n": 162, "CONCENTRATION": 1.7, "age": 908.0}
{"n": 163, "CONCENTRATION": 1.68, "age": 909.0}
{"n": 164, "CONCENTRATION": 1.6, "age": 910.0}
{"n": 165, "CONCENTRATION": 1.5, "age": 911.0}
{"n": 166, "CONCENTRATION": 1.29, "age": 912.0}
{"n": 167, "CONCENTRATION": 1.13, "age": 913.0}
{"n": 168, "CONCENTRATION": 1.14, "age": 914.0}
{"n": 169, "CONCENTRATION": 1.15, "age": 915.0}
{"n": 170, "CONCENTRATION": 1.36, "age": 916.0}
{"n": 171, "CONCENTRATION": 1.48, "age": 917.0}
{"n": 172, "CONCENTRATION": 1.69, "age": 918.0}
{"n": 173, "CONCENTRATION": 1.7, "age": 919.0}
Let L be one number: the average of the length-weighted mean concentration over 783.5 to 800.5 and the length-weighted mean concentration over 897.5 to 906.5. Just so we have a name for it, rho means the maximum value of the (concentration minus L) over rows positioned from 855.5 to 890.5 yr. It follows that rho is 0.38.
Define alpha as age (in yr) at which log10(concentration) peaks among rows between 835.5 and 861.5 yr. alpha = 838.0 yr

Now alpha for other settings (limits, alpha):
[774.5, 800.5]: 786.0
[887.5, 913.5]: 892.0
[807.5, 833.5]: 826.0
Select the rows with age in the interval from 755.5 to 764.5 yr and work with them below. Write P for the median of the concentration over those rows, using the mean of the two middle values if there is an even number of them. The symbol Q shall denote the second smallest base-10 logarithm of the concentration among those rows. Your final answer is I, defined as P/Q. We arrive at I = 10.2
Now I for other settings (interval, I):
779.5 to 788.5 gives 7.3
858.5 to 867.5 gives 8.9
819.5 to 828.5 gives 7.4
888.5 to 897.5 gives 7.6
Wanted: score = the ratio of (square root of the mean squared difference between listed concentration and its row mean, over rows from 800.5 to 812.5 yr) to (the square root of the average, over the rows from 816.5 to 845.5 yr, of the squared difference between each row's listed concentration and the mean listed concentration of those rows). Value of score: 0.76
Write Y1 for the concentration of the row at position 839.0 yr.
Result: 1.89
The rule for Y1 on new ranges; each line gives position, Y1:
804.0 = 2.09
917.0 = 1.48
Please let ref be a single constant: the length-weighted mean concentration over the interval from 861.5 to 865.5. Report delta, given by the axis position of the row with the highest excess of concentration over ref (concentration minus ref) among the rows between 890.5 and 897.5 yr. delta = 892.0 yr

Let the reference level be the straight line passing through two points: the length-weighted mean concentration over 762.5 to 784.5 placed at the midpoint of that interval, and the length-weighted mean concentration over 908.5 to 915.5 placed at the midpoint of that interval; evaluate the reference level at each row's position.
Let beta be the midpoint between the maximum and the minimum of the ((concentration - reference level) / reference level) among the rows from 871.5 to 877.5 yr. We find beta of 0.41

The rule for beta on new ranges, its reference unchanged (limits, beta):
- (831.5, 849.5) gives 0.01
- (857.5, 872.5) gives 0.10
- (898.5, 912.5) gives 0.14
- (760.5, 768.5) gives -0.13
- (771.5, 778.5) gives 0.05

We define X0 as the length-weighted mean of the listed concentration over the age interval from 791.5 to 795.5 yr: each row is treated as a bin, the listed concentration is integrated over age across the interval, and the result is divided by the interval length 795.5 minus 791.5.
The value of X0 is 1.93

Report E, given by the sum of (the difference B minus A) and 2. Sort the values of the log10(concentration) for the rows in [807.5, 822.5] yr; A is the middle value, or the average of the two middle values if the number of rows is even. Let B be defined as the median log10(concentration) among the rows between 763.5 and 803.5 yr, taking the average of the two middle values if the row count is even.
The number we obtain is 1.99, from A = 0.28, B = 0.267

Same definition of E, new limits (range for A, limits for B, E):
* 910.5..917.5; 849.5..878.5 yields 2.13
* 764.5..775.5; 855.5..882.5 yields 2.06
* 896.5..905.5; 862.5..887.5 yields 2.03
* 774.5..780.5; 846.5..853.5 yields 1.68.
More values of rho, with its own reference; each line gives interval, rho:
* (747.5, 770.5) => 0.05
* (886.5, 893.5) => 0.13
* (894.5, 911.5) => 0.10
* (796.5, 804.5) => 0.29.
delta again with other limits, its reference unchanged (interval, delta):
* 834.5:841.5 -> 838.0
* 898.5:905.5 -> 902.0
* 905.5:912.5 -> 907.0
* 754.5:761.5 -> 756.0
